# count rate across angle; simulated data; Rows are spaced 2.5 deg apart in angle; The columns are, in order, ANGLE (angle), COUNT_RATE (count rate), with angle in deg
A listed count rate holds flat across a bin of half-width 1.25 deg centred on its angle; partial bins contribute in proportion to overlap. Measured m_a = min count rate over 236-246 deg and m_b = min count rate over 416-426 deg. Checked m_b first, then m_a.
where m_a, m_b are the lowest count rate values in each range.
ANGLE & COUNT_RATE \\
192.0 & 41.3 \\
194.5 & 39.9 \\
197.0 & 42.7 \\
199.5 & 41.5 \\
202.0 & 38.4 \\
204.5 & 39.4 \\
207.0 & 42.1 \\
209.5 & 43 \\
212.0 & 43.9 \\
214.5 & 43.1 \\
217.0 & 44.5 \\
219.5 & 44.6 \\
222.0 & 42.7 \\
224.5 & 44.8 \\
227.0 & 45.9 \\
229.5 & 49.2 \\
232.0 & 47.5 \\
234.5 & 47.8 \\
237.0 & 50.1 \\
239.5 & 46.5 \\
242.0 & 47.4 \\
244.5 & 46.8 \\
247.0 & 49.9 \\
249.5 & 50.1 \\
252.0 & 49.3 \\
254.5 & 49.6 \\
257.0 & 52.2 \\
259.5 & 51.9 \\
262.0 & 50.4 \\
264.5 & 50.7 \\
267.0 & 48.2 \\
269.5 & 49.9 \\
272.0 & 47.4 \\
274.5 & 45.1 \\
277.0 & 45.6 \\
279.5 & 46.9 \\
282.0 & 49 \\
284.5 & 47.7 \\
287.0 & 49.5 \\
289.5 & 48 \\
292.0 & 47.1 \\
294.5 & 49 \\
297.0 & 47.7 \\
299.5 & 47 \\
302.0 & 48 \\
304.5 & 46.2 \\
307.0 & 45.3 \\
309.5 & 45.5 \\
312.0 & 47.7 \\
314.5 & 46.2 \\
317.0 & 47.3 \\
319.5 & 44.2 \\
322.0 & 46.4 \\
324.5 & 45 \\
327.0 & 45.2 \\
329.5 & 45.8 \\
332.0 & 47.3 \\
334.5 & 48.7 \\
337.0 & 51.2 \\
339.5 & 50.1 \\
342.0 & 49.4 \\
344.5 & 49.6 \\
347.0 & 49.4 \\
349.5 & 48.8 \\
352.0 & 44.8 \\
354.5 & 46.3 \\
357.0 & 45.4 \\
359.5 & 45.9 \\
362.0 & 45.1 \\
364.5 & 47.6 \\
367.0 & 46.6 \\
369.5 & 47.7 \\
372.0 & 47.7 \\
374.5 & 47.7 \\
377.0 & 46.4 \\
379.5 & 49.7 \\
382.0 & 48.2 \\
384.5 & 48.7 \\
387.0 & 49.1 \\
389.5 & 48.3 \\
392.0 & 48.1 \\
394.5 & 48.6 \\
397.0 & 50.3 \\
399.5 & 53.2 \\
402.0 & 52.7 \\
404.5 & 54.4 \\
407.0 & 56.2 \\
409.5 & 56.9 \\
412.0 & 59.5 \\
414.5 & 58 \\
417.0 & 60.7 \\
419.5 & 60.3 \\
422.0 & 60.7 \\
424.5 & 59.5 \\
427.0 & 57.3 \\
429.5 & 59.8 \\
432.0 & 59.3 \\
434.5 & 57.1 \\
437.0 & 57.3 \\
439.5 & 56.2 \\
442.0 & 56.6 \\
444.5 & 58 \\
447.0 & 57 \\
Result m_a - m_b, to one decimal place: -13.0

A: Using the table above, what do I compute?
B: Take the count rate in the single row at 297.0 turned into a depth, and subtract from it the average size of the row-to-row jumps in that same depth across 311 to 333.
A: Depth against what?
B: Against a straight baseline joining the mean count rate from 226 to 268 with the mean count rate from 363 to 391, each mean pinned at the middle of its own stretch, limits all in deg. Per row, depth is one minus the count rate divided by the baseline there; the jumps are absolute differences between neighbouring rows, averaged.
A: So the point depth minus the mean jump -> -0.011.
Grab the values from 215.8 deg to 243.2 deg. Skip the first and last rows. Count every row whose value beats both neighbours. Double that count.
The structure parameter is 6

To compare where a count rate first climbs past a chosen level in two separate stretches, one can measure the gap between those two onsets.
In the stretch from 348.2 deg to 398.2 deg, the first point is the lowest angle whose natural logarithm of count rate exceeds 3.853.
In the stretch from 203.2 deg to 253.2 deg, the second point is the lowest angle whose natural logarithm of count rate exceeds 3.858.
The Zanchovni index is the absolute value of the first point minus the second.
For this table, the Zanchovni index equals 120.0 deg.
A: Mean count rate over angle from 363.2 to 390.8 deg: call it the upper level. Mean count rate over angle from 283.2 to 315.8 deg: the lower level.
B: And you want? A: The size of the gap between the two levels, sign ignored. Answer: 1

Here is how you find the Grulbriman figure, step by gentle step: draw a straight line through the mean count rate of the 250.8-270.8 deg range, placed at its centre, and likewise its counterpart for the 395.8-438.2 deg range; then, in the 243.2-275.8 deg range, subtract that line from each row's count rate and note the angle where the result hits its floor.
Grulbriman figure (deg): 274.5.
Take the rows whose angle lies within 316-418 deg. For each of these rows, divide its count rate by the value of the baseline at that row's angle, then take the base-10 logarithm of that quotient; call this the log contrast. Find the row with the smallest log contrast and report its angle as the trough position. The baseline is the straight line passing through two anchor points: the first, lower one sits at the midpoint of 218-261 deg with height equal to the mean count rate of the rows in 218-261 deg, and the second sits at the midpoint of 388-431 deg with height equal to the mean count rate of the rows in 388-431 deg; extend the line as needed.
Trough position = 362.0 deg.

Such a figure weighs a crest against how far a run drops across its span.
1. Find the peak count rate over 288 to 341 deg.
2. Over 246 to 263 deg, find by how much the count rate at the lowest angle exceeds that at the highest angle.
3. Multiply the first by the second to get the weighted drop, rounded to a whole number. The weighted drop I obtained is -26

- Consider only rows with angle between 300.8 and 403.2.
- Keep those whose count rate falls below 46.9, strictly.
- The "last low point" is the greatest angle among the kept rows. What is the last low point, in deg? 377.0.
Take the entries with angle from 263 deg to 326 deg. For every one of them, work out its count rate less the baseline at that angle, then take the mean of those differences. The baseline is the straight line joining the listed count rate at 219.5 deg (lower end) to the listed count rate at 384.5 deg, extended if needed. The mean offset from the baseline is 1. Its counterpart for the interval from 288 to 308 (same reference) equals 1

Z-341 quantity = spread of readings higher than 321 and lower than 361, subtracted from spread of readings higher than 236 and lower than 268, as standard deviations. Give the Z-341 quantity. -0.3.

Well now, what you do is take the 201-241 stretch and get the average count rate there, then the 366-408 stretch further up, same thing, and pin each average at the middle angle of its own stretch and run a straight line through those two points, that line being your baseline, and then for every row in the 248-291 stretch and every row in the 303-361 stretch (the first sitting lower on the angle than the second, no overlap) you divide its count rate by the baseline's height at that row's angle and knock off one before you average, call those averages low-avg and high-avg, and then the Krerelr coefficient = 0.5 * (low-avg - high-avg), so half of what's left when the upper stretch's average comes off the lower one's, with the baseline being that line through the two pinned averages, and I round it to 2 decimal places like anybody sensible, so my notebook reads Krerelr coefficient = 0.04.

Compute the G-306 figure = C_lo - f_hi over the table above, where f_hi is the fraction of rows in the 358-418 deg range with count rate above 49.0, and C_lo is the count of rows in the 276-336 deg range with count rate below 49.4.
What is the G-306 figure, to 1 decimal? 22.5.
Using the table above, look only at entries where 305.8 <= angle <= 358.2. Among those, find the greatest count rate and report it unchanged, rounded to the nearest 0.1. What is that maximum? 51.2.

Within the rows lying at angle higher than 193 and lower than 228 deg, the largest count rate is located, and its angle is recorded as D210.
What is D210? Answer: 227.0 deg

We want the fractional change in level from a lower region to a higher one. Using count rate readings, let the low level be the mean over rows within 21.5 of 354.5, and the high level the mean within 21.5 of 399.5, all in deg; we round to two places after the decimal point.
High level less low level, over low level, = 0.11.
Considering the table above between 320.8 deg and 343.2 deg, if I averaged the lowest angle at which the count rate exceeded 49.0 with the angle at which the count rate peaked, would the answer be 337.0 deg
